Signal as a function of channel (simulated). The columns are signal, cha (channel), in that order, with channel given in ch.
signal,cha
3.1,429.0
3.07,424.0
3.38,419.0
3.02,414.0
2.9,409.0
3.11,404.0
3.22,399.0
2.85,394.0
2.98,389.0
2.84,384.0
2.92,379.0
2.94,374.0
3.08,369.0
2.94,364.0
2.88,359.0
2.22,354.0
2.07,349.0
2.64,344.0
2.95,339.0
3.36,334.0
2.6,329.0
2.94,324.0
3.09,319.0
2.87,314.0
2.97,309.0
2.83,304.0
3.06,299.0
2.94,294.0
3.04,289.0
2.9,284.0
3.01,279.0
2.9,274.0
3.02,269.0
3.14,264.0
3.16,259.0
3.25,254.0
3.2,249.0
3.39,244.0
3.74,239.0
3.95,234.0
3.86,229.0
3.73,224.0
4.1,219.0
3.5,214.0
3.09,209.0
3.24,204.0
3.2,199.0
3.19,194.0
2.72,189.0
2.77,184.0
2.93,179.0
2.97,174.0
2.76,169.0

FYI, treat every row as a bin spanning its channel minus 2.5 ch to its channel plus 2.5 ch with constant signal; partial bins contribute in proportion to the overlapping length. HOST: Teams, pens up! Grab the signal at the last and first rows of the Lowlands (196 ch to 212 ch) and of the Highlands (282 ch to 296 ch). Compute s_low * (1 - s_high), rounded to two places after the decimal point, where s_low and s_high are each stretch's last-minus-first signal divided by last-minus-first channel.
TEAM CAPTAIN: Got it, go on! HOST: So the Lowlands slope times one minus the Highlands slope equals -0.01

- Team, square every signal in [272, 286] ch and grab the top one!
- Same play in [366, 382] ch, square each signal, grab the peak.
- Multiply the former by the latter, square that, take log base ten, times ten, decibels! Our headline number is 38.7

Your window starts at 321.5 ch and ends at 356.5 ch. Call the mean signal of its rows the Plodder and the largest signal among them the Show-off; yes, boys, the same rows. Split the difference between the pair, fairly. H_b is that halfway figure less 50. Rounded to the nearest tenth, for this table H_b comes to -47.0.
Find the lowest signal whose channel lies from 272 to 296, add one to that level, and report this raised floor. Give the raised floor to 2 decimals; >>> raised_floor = 3.90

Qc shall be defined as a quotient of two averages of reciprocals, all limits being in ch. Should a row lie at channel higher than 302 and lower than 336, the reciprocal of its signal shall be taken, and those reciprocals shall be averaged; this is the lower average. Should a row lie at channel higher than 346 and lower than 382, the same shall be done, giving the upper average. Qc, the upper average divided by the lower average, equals 1.10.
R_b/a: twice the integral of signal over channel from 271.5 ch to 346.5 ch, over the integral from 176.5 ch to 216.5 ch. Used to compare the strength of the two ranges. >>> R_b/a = 3.6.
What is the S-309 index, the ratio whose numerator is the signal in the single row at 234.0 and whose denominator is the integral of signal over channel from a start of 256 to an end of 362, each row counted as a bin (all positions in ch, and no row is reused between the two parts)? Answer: 0.013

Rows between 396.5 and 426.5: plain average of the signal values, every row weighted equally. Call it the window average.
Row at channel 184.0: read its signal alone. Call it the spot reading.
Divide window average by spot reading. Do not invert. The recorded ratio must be 1.13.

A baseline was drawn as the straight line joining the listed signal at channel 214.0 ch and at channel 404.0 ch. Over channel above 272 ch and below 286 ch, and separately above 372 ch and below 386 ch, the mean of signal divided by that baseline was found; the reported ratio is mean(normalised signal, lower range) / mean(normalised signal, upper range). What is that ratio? 0.95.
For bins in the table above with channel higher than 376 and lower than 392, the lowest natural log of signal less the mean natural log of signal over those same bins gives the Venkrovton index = -0.025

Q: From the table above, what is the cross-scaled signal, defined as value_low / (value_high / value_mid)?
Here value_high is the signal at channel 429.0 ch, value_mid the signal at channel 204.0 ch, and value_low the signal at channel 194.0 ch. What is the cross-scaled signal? 3.3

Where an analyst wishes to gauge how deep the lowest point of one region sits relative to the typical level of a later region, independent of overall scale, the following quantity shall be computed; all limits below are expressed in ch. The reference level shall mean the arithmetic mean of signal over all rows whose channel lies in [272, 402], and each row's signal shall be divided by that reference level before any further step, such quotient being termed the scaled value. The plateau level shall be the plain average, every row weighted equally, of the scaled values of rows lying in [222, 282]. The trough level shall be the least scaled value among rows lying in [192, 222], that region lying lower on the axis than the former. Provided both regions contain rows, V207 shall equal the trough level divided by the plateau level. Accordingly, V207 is 0.92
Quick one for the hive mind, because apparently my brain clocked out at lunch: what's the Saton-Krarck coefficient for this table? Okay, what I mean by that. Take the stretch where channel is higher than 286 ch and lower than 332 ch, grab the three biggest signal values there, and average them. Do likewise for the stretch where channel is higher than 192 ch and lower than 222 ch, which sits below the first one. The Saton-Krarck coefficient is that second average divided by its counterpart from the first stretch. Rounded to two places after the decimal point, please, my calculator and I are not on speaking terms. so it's 1.18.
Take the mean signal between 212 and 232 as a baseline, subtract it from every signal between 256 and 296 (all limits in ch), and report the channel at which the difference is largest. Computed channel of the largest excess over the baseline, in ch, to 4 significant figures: 259.0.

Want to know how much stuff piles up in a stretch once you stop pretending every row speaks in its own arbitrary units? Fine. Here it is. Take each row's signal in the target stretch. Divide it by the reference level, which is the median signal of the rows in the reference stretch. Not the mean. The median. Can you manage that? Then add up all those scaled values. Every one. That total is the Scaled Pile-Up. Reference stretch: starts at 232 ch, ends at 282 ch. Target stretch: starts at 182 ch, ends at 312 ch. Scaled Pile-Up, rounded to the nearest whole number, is 26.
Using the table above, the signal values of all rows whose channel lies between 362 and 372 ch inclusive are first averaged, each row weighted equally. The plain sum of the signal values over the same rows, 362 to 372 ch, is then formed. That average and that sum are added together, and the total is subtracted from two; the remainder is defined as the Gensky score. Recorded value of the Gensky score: -7.03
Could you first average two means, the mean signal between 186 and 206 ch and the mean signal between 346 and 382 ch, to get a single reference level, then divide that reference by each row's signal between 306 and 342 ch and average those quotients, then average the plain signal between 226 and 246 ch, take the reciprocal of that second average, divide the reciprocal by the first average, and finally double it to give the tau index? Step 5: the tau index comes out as 0.54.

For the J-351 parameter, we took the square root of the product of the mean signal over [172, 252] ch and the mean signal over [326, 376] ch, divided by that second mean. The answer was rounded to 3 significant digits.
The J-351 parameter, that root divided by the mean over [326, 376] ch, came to 1.10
